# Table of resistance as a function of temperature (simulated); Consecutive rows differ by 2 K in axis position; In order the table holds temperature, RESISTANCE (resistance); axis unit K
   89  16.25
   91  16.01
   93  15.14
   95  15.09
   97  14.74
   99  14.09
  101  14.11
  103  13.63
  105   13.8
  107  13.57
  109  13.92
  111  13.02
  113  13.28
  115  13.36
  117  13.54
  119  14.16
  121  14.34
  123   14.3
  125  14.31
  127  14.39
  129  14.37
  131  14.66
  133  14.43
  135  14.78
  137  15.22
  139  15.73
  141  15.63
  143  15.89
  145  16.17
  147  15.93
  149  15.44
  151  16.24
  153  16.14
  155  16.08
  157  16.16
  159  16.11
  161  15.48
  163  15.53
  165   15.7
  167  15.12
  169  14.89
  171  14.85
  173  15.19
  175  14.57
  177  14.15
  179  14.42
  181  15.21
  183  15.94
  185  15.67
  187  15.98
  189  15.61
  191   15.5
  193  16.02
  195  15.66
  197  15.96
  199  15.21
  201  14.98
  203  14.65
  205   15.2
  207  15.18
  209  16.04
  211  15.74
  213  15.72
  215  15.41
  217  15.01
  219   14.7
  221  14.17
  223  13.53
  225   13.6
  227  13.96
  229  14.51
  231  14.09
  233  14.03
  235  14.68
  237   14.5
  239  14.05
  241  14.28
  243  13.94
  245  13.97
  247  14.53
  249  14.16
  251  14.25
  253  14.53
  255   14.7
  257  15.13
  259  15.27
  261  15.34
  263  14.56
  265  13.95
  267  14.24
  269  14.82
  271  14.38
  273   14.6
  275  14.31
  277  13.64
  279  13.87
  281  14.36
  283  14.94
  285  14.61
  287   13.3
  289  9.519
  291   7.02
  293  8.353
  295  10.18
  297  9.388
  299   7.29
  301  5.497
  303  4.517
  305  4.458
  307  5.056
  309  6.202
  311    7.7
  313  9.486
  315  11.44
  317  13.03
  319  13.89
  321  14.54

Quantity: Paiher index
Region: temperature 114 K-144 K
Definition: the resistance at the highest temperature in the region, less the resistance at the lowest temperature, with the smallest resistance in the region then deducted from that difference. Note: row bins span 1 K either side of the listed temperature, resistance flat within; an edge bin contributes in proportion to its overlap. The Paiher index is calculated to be -11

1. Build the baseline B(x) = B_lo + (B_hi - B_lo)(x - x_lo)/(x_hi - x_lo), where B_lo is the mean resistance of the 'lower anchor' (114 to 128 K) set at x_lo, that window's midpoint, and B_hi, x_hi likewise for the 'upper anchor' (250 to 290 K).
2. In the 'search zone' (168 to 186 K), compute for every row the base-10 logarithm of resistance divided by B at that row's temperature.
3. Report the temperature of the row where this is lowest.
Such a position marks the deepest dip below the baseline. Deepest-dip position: 177 K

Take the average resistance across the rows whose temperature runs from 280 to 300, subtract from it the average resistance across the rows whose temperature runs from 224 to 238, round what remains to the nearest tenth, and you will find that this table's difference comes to -3.3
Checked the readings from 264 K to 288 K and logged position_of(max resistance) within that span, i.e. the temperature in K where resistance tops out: 283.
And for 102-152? 151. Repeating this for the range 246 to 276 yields 261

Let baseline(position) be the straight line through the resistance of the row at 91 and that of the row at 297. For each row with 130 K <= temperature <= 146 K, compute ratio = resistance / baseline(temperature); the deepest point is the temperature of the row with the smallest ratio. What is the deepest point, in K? 133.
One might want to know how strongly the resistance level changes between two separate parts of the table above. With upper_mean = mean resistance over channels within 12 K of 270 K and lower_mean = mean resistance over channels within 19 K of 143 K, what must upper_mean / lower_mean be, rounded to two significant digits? 0.94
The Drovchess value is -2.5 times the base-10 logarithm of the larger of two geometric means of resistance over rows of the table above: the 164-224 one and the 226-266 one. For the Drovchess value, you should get -2.95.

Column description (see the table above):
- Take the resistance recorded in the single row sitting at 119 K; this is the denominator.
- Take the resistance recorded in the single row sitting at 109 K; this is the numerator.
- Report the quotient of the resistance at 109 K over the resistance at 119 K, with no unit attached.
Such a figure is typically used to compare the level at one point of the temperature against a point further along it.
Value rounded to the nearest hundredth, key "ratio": 0.98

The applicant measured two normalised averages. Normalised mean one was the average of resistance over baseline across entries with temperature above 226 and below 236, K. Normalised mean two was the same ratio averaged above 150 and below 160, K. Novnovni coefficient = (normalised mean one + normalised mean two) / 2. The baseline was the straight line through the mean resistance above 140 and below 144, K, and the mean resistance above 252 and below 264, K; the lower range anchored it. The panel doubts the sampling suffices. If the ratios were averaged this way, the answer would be 0.987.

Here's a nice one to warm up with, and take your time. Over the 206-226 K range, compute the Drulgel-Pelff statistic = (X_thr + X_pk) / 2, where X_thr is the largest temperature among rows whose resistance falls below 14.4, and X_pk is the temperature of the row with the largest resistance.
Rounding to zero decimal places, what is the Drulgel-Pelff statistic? 217 K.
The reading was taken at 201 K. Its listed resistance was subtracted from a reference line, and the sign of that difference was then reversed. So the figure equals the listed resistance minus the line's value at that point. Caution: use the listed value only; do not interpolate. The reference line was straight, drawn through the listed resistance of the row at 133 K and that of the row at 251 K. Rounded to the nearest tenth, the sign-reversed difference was 0.7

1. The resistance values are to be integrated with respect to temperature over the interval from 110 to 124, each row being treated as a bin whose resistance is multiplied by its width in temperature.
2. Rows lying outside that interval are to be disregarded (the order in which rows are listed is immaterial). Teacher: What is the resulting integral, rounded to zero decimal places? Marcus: 192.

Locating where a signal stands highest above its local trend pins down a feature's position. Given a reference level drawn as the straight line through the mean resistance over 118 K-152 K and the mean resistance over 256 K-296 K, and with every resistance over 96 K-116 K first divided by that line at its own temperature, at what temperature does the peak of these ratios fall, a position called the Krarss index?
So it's 97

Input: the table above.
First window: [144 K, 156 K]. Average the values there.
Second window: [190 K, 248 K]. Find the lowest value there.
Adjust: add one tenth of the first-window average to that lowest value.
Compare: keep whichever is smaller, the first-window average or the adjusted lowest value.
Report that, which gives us 15.1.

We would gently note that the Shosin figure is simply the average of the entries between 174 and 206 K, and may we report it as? 15.3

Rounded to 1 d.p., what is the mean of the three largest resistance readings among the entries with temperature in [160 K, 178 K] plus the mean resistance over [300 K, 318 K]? 23.1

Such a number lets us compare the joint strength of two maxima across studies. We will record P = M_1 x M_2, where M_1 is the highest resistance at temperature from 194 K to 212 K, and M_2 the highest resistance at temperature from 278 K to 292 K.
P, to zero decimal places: 240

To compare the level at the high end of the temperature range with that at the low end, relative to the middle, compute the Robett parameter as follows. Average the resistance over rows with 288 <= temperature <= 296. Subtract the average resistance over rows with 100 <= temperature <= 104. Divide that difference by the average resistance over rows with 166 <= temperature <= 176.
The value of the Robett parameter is -0.34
